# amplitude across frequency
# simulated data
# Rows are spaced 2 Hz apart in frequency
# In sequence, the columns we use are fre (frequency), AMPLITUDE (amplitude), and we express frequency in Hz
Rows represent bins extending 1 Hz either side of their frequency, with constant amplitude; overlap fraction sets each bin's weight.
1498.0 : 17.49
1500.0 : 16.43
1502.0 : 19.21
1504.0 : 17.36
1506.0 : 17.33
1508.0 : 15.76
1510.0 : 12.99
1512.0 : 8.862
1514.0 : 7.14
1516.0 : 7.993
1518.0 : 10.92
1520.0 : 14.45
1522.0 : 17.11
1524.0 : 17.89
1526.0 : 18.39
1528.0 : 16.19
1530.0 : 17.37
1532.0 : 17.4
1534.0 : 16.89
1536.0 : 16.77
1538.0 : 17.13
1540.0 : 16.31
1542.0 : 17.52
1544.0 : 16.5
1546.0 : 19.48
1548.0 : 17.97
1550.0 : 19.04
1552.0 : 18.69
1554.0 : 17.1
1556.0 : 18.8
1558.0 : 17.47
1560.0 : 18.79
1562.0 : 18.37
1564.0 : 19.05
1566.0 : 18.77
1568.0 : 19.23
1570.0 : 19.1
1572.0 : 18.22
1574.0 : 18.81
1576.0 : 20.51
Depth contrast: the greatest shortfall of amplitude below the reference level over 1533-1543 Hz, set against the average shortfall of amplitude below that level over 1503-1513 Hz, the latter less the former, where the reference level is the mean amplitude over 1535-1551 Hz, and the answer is 1.8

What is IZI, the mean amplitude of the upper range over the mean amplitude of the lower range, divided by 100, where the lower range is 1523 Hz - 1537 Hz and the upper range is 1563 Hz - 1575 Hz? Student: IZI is 0.011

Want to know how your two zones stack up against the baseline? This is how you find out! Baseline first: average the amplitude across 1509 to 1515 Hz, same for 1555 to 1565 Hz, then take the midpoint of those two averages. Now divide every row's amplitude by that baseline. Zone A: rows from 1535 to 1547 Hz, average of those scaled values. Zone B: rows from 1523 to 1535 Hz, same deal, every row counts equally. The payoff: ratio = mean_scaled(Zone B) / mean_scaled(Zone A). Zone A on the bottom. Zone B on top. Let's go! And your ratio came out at 1.00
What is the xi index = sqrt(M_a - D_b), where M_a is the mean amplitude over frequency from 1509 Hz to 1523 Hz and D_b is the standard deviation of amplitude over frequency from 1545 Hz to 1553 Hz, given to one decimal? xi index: 3.3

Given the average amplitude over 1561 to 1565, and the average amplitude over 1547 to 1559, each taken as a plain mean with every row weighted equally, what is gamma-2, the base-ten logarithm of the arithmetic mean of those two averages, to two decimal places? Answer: 1.27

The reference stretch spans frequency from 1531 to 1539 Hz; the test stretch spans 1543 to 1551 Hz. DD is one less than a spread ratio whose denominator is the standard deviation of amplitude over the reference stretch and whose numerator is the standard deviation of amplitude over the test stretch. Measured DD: 3.76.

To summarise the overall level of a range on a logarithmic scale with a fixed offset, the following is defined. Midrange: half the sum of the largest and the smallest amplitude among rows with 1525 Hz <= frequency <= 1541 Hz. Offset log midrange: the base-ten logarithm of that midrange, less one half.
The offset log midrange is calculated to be 0.74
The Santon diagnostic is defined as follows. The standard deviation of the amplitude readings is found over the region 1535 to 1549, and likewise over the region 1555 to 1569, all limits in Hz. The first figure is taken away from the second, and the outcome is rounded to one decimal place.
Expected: -0.5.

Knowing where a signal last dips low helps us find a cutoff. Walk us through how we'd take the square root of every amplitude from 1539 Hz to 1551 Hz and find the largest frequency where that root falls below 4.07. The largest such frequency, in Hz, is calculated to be 1544.0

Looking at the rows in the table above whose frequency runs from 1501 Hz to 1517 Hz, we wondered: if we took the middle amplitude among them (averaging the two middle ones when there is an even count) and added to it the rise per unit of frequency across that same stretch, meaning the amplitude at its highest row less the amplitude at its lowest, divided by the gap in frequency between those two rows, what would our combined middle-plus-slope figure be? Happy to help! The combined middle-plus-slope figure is 13.6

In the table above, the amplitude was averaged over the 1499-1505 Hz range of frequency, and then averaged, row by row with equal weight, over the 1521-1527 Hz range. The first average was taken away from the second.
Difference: 0.1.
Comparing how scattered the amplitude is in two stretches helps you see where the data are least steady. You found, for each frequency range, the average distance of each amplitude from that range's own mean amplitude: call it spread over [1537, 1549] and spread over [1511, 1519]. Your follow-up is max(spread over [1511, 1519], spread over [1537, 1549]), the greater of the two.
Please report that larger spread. 1.16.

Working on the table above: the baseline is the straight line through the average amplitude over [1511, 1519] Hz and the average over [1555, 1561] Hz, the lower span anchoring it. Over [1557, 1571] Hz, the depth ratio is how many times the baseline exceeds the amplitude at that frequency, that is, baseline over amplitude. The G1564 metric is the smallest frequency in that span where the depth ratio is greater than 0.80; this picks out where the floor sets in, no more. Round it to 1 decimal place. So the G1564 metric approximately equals 1558.0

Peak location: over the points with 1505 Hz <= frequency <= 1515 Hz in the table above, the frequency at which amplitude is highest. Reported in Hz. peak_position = 1506.0 Hz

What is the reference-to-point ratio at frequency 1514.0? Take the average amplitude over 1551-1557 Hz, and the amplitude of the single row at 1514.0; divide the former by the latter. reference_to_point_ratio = 2.55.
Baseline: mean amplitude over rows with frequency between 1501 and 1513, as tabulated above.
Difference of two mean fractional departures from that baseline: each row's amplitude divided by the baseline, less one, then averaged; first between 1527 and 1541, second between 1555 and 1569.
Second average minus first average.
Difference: 0.12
